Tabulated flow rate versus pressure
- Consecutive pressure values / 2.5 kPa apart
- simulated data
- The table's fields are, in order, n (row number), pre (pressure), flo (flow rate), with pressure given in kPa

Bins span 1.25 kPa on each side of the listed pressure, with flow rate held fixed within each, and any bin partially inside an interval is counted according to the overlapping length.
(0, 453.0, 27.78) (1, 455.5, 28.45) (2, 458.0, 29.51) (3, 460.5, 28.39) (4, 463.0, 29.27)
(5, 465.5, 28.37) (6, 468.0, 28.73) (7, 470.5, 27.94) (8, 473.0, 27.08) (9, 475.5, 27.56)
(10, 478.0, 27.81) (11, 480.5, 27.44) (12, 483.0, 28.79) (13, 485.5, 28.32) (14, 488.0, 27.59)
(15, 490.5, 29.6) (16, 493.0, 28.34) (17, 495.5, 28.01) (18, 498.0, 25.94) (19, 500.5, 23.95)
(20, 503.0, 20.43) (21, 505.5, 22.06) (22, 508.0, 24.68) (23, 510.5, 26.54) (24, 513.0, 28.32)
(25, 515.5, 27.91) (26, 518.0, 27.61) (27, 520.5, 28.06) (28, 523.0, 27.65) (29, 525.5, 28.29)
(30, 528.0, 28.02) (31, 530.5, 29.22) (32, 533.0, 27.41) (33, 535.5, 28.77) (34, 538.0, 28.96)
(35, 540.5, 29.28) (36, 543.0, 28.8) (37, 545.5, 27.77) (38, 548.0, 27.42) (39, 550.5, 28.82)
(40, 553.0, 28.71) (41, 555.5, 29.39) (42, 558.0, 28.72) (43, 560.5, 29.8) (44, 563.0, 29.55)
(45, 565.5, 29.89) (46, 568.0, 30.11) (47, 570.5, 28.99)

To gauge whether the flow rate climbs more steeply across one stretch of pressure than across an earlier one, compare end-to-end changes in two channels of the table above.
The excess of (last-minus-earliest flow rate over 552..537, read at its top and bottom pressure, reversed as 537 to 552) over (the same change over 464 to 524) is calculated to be 0.6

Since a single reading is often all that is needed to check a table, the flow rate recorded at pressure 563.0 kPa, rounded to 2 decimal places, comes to 29.55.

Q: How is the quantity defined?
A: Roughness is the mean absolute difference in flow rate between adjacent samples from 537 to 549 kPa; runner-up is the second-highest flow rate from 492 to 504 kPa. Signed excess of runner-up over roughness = 27.5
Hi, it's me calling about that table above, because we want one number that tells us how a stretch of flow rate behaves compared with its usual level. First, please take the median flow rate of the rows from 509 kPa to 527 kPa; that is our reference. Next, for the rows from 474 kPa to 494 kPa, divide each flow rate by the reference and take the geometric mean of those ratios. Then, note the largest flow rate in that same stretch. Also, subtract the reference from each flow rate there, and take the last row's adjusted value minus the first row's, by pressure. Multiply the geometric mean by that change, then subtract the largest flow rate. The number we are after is -28.8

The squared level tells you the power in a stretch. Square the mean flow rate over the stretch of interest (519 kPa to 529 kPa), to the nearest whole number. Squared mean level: 784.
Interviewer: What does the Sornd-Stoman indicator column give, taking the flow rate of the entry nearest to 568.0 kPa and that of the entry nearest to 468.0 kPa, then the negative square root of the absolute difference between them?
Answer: -1.17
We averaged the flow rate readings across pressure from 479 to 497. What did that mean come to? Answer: 28.3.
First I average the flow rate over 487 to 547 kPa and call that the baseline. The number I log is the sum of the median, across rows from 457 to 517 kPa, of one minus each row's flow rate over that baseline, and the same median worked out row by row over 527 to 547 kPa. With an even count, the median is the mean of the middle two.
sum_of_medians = -0.084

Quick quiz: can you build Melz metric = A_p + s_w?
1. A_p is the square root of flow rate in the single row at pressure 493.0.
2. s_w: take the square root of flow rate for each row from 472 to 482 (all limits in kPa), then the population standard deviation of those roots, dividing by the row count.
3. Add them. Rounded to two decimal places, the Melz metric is 5.35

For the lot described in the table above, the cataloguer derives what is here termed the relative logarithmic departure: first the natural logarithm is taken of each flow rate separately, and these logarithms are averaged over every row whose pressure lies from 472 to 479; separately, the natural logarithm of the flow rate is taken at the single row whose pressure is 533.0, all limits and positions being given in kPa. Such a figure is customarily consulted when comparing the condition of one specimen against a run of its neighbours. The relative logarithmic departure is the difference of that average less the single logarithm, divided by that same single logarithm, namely 0.001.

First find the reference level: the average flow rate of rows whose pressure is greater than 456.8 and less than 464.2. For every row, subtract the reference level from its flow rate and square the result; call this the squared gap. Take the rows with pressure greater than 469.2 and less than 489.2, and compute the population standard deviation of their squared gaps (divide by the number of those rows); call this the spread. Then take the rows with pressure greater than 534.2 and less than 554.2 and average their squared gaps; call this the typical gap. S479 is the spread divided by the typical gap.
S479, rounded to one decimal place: 1.9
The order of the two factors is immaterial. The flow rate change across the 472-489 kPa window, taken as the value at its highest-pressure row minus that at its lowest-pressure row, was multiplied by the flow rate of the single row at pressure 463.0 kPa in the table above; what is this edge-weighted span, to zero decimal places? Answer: 15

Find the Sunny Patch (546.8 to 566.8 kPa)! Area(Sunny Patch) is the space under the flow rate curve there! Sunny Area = 581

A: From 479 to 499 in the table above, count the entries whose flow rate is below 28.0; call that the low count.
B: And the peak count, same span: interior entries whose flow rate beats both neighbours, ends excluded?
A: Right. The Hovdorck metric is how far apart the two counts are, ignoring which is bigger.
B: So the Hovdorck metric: 1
